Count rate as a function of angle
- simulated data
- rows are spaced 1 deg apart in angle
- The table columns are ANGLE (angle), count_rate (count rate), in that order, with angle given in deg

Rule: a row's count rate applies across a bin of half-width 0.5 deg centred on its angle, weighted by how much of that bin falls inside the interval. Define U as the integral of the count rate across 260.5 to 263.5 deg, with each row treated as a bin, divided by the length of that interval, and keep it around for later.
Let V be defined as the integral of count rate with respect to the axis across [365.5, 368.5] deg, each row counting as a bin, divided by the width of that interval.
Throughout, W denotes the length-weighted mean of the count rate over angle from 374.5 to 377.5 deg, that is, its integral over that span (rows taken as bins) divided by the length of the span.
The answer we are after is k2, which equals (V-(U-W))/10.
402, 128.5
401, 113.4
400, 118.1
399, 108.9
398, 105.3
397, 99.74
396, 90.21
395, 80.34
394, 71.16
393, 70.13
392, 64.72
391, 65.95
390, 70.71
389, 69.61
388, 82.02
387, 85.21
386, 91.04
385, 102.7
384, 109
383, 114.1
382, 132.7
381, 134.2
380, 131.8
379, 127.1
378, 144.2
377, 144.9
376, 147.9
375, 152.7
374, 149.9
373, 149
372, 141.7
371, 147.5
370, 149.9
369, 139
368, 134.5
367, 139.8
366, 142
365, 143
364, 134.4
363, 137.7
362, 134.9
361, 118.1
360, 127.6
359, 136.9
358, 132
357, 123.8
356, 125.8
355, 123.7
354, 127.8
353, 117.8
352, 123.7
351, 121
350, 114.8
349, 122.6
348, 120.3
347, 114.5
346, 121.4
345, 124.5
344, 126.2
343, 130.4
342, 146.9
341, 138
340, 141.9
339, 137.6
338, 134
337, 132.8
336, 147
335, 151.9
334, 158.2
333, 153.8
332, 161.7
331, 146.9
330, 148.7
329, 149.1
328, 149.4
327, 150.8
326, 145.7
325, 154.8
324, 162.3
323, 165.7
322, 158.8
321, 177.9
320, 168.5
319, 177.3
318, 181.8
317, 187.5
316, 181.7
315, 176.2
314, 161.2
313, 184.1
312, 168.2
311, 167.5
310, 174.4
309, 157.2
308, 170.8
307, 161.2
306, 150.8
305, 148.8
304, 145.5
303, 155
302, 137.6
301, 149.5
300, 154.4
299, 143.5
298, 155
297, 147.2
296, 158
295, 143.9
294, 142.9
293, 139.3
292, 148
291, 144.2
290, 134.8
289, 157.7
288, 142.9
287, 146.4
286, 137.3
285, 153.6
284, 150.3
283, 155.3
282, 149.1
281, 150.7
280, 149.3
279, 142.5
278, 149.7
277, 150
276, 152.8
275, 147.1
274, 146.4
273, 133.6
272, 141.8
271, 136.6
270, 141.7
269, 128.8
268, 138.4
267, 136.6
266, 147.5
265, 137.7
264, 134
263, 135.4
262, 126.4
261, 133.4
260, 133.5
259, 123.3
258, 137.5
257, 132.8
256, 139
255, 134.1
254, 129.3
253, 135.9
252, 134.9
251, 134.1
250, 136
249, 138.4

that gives 15.6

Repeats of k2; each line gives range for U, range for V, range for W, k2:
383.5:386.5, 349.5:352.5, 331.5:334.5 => 17.7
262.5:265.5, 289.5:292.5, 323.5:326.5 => 16.1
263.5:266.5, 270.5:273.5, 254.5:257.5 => 13.3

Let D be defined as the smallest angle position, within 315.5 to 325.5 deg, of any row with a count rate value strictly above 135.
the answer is 316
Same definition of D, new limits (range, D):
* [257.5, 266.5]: 258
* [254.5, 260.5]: 256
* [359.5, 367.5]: 363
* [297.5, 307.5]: 298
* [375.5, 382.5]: 376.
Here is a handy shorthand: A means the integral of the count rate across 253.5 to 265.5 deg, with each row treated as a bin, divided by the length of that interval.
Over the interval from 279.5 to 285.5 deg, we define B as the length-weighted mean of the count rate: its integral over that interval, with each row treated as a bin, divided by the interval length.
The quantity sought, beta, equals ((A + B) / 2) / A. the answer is 1.07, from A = 133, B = 151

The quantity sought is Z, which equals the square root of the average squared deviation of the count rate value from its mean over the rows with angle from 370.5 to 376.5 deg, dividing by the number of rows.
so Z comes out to 3.3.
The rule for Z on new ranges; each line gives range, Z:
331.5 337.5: 9.3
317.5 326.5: 11.2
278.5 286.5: 5.5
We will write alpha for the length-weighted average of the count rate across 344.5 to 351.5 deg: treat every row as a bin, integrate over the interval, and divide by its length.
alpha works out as 120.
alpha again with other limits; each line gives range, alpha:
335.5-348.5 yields 132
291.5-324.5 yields 161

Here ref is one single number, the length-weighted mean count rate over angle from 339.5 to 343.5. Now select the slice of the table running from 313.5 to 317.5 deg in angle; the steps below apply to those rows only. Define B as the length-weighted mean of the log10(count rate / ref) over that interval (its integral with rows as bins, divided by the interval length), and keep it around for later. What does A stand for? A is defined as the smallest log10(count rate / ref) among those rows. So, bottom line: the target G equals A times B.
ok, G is 0.0065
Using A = 0.06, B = 0.10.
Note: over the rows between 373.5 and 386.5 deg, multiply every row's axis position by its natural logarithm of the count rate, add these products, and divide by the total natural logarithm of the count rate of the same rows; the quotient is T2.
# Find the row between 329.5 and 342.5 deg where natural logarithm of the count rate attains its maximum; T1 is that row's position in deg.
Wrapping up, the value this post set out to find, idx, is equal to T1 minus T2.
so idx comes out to -47.9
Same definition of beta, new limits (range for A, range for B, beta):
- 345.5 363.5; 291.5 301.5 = 1.09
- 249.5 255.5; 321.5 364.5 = 1.01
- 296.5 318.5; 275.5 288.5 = 0.96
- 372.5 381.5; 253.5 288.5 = 0.99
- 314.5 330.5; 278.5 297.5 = 0.95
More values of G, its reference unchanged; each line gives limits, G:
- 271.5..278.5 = -0.0004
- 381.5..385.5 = 0.0115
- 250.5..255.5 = 0.0006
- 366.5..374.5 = -0.0002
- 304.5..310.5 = 0.0017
